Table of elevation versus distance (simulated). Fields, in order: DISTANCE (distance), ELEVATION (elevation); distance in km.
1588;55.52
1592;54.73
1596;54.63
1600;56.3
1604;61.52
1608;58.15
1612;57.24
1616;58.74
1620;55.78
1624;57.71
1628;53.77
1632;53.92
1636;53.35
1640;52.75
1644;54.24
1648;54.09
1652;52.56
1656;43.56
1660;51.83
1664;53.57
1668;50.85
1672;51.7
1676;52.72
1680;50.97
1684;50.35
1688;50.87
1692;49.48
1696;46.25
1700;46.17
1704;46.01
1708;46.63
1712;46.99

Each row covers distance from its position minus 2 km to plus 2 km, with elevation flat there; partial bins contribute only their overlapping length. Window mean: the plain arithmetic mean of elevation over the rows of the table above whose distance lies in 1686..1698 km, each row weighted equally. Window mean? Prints 48.9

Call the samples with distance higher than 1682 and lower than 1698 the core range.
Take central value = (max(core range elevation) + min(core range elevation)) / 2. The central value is 49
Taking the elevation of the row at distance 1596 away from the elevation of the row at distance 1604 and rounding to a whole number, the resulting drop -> 7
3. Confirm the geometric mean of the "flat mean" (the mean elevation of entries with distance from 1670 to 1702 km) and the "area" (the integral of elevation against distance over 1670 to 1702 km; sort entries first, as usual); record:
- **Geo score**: 282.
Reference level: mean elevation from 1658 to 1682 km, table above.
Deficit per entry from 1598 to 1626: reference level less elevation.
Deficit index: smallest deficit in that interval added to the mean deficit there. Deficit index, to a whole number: -16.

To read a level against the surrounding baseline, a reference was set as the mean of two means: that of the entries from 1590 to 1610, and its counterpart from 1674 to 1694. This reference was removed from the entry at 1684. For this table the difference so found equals -3.6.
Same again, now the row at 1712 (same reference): -7.0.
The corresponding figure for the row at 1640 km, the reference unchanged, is -1.2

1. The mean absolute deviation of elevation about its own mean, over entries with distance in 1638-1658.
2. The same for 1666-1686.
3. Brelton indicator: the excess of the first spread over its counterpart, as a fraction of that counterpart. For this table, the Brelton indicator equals 3.4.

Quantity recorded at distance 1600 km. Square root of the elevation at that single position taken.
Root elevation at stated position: 7.50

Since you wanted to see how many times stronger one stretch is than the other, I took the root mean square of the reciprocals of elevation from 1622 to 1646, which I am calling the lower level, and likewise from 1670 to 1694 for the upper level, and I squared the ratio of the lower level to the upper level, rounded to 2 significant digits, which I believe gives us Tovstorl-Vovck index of 0.88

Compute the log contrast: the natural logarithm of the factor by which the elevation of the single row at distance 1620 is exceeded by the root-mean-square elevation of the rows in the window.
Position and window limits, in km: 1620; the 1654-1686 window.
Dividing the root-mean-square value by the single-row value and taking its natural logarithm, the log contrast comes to -0.094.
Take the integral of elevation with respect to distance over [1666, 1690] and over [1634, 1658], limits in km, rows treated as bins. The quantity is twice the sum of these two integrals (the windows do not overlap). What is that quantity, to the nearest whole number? 4944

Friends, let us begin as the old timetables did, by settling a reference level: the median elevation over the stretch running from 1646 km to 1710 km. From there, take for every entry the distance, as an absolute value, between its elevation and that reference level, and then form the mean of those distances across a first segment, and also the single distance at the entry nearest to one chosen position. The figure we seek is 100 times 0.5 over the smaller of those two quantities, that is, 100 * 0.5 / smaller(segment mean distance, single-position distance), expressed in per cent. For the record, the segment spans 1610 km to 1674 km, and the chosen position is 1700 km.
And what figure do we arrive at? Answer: 14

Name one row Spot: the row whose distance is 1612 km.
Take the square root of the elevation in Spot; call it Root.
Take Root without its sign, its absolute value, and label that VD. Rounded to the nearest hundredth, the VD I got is 7.57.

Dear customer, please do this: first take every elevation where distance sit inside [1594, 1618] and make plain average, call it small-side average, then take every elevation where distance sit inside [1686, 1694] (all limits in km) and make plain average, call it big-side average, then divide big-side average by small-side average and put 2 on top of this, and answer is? 2.87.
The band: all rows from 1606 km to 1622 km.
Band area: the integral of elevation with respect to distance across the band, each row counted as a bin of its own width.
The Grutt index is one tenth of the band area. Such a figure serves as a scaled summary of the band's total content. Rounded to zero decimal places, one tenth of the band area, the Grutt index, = 92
